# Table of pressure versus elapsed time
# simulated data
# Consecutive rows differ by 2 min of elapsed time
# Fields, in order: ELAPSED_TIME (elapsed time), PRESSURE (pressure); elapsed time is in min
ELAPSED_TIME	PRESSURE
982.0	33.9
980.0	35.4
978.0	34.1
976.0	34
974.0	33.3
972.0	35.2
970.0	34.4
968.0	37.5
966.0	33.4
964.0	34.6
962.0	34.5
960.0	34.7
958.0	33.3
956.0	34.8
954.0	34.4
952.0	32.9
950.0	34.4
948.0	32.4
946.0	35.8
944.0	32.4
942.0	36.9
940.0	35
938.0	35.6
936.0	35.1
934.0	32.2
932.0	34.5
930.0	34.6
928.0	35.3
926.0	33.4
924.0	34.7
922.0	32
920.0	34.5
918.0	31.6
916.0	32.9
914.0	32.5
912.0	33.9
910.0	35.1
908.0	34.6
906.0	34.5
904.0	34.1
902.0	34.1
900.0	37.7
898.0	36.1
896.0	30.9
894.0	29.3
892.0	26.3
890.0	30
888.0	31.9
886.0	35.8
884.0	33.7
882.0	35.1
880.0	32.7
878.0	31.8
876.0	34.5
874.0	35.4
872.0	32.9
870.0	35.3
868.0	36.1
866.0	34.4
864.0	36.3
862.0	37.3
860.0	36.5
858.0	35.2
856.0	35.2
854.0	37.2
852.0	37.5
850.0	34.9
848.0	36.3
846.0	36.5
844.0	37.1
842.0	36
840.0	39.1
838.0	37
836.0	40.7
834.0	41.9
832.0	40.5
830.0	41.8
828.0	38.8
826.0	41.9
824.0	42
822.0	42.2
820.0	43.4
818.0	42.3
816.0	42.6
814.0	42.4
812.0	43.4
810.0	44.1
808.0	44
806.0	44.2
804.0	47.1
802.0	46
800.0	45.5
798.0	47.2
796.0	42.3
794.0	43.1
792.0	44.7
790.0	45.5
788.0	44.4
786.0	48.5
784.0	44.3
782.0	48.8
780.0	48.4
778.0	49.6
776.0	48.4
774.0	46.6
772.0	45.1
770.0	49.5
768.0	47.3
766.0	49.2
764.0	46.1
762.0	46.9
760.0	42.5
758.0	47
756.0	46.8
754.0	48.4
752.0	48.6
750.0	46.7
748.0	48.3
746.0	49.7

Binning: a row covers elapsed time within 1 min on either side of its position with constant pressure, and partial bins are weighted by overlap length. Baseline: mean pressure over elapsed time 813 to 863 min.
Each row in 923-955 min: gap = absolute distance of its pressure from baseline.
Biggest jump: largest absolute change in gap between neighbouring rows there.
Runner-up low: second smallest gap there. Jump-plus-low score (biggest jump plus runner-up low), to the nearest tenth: 7.8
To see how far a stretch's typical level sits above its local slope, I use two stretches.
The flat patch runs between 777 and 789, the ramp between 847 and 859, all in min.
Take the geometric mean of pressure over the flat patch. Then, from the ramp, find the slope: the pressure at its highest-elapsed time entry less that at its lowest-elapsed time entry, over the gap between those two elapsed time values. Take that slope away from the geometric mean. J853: 47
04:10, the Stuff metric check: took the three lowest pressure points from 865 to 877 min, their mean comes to 33.9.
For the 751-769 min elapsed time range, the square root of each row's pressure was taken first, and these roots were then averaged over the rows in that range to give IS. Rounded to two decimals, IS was 6.85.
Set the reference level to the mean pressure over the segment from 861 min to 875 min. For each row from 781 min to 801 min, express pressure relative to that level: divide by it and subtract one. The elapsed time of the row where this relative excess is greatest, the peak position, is 782.0 min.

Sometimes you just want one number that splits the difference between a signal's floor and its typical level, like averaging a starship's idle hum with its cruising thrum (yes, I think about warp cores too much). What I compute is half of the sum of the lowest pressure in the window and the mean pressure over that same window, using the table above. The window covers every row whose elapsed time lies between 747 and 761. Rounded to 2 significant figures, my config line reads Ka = 45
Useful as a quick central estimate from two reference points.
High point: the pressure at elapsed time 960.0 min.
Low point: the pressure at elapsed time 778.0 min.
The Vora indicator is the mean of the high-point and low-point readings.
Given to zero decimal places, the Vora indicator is 42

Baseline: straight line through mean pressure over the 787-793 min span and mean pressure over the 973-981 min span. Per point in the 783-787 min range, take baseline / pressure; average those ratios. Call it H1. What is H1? 0.98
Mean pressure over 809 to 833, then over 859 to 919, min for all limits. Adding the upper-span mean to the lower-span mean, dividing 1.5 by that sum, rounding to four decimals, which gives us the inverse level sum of 0.0198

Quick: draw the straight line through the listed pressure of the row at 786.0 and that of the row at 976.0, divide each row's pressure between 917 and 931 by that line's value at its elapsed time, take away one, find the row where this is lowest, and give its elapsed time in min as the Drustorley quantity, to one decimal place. 918.0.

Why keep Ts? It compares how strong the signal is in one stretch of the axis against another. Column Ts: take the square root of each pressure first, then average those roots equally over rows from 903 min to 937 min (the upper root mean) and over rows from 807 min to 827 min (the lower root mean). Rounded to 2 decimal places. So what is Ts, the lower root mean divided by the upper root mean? 1.12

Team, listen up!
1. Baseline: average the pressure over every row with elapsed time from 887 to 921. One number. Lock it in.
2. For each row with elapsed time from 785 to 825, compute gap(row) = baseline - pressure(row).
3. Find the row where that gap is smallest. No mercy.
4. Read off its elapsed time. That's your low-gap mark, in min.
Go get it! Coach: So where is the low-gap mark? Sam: 786.0 min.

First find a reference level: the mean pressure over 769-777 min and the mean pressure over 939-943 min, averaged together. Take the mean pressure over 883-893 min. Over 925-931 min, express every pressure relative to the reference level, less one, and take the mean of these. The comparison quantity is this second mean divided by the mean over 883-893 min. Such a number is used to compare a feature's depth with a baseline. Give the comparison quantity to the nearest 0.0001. -0.0055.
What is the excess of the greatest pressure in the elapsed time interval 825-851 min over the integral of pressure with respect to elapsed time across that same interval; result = -963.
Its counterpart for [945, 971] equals -857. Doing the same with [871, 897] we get -805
